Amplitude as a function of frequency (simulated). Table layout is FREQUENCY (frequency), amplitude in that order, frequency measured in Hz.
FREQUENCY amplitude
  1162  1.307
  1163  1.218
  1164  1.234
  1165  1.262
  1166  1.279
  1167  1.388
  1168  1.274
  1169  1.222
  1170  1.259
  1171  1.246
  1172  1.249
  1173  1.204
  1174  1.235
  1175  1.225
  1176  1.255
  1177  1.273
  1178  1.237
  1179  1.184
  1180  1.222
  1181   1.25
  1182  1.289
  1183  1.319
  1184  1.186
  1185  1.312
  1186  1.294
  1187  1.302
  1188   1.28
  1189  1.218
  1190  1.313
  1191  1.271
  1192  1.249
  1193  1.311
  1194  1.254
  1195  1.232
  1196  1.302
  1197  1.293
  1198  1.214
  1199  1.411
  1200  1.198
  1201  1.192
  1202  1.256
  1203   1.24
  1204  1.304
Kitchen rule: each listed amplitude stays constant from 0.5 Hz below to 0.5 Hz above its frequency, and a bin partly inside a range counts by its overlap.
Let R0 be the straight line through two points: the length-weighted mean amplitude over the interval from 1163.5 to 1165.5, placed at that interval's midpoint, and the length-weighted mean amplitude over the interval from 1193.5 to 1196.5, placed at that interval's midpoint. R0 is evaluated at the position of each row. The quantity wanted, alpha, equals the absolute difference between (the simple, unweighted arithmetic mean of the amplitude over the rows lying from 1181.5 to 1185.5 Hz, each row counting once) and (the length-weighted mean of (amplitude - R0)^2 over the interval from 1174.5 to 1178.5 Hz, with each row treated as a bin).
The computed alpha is 1.276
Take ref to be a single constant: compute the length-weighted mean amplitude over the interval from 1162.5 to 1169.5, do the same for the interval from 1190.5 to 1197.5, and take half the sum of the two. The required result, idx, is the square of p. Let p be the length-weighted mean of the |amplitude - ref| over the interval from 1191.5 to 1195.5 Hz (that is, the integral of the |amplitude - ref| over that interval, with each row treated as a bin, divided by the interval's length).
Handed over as 0.0009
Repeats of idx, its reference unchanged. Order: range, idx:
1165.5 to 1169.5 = 0.0020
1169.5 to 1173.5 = 0.0010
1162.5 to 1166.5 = 0.0007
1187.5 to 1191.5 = 0.0007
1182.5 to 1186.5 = 0.0024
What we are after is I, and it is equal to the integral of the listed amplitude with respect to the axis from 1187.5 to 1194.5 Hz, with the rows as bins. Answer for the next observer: 8.90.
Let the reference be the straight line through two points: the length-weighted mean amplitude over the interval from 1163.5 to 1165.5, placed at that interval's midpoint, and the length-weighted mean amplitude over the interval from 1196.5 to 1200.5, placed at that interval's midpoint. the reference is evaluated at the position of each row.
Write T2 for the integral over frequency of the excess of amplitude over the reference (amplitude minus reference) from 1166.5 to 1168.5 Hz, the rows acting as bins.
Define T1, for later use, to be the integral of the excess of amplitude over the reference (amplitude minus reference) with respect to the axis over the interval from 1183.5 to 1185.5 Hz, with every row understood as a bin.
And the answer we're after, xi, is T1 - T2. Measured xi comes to -0.195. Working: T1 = -0.034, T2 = 0.16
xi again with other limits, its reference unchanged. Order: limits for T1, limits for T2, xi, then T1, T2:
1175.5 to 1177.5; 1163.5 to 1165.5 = 0.010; 0.010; 0.00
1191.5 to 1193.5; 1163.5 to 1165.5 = 0.013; 0.013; 0.00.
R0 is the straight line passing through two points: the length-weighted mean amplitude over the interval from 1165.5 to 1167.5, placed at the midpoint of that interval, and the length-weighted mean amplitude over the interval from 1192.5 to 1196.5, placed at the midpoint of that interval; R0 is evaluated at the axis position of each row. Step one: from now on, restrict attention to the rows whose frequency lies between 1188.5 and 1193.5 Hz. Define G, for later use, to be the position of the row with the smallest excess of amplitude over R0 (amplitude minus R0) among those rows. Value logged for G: 1189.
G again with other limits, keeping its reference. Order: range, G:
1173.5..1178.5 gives 1175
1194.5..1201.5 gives 1201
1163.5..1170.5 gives 1169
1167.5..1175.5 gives 1173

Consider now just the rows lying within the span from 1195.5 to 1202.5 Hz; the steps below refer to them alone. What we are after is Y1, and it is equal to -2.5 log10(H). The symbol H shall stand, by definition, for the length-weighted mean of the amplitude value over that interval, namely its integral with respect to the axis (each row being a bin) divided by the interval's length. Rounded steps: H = 1.27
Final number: -0.257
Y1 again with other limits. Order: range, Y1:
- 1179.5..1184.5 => -0.245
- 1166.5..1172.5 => -0.262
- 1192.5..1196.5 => -0.264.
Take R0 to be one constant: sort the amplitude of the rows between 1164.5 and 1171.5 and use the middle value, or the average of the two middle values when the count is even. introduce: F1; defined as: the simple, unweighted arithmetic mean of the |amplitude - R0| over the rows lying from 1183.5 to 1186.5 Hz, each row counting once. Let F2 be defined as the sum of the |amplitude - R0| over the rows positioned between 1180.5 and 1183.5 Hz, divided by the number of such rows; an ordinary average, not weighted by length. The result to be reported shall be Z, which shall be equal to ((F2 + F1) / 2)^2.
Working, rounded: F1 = 0.053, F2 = 0.032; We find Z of 0.0018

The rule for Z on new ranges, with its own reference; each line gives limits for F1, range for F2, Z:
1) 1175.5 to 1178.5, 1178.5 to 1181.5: 0.0008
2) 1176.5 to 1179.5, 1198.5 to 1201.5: 0.0044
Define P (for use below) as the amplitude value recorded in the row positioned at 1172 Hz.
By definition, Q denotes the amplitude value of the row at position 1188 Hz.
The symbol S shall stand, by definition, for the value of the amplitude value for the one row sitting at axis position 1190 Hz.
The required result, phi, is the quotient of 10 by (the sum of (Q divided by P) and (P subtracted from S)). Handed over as 9.2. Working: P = 1.249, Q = 1.28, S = 1.313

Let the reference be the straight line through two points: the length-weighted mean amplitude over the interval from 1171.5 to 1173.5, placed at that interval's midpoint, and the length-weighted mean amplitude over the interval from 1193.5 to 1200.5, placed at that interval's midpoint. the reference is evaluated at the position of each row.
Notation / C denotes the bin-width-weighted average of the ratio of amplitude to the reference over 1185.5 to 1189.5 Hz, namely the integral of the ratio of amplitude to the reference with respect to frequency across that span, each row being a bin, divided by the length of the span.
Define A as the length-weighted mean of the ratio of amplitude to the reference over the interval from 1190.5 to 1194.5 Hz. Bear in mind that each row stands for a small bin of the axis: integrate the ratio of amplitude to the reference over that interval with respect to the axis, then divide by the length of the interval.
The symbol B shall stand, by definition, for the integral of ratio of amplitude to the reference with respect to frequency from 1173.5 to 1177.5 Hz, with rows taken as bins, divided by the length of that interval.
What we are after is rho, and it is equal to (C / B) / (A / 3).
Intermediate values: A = 1.01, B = 1.01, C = 1.02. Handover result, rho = 2.99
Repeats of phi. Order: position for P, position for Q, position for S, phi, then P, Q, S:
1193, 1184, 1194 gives 11.8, 1.311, 1.186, 1.254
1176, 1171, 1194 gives 10.1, 1.255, 1.246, 1.254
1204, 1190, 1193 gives 9.9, 1.304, 1.313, 1.311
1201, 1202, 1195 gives 9.1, 1.192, 1.256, 1.232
